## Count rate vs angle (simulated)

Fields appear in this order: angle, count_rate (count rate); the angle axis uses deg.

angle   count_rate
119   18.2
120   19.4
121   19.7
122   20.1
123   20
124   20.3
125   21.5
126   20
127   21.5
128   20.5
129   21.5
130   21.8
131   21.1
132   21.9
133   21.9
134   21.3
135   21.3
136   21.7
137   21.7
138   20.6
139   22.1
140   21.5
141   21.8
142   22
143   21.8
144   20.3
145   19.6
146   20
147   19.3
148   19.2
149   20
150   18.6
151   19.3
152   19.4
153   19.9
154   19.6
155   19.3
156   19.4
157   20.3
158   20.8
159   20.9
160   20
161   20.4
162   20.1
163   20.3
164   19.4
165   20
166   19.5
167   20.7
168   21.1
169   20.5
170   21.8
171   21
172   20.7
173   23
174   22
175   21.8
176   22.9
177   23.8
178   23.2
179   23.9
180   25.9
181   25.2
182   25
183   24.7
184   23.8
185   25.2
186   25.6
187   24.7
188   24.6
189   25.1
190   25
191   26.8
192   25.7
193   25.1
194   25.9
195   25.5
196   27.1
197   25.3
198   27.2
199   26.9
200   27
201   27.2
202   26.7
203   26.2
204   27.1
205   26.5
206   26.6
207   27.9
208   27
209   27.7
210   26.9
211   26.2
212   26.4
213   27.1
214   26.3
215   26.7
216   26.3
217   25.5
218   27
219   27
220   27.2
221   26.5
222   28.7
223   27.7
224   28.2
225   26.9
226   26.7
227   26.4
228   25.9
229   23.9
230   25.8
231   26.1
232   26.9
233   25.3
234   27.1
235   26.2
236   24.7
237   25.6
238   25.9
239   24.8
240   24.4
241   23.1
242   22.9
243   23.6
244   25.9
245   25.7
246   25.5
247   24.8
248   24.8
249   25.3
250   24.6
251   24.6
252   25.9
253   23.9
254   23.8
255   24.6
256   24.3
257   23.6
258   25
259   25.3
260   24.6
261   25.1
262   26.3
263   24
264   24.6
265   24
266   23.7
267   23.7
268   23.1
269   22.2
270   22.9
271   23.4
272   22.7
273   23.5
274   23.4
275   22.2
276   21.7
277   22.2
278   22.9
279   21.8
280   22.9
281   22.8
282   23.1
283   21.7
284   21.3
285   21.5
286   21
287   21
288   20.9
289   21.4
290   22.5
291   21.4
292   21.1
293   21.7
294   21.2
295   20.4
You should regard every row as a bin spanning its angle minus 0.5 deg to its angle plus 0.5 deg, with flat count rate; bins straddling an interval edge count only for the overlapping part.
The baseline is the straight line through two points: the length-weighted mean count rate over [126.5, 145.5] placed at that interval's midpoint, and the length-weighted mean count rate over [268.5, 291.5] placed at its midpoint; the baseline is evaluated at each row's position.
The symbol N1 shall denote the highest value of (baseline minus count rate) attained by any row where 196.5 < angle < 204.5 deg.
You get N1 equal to -4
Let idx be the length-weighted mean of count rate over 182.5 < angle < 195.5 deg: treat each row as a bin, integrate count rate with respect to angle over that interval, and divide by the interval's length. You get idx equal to 25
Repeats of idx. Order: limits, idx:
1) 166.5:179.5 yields 22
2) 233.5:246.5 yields 25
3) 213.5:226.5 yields 27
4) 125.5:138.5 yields 21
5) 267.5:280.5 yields 23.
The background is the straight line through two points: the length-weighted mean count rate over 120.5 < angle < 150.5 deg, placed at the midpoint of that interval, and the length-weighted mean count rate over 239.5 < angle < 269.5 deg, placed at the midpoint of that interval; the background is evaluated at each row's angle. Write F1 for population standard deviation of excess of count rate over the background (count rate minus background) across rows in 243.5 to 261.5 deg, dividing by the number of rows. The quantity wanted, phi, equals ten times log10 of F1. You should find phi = -1.27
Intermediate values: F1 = 0.75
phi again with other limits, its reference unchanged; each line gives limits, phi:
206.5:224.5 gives -1.24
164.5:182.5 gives 2.27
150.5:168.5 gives -2.87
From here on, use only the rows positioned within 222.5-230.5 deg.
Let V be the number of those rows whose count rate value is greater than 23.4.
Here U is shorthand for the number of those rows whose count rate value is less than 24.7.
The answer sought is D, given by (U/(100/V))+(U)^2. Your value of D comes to 1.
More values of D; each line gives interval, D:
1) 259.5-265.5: 16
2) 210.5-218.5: 0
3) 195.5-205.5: 0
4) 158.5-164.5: 36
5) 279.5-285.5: 36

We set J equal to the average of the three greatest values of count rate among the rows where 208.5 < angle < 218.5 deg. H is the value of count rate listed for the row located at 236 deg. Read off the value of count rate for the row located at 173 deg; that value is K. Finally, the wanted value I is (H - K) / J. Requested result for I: 0.06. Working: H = 24.7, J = 27.3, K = 23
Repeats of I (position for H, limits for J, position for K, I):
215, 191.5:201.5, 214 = 0.01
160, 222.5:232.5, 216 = -0.23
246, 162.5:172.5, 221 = -0.05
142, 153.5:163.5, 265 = -0.10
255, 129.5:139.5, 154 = 0.23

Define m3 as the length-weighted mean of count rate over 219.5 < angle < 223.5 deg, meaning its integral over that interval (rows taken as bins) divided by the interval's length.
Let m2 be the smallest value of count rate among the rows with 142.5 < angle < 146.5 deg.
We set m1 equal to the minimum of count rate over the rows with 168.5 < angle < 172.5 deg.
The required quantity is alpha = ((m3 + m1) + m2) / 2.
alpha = 33.8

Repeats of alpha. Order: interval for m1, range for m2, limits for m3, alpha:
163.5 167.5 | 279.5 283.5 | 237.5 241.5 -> 32.8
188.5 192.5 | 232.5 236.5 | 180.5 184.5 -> 37.2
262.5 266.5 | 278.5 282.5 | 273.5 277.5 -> 33.9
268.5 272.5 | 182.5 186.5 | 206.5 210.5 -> 36.7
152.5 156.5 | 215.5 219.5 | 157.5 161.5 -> 32.7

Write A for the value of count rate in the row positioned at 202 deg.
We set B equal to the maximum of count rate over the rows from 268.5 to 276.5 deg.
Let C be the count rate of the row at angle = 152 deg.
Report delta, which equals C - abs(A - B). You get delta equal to 16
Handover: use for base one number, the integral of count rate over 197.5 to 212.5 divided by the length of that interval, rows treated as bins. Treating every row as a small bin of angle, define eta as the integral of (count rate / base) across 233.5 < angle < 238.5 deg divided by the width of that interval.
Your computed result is 0.96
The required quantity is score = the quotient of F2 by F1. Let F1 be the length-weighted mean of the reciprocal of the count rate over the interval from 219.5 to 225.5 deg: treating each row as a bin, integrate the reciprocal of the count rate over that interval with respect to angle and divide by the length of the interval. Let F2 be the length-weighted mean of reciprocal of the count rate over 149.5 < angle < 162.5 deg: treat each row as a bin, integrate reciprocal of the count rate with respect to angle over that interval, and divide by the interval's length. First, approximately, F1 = 0.036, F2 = 0.0504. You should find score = 1.4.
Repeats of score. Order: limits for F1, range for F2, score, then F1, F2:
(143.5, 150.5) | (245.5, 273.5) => 0.8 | 0.051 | 0.0413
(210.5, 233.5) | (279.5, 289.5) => 1.2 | 0.038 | 0.0460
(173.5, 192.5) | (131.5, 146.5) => 1.1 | 0.041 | 0.0470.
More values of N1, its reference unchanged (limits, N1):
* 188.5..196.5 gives -3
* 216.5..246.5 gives -1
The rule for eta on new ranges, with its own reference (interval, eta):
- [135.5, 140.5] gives 0.80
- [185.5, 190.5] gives 0.93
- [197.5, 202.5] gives 1.00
